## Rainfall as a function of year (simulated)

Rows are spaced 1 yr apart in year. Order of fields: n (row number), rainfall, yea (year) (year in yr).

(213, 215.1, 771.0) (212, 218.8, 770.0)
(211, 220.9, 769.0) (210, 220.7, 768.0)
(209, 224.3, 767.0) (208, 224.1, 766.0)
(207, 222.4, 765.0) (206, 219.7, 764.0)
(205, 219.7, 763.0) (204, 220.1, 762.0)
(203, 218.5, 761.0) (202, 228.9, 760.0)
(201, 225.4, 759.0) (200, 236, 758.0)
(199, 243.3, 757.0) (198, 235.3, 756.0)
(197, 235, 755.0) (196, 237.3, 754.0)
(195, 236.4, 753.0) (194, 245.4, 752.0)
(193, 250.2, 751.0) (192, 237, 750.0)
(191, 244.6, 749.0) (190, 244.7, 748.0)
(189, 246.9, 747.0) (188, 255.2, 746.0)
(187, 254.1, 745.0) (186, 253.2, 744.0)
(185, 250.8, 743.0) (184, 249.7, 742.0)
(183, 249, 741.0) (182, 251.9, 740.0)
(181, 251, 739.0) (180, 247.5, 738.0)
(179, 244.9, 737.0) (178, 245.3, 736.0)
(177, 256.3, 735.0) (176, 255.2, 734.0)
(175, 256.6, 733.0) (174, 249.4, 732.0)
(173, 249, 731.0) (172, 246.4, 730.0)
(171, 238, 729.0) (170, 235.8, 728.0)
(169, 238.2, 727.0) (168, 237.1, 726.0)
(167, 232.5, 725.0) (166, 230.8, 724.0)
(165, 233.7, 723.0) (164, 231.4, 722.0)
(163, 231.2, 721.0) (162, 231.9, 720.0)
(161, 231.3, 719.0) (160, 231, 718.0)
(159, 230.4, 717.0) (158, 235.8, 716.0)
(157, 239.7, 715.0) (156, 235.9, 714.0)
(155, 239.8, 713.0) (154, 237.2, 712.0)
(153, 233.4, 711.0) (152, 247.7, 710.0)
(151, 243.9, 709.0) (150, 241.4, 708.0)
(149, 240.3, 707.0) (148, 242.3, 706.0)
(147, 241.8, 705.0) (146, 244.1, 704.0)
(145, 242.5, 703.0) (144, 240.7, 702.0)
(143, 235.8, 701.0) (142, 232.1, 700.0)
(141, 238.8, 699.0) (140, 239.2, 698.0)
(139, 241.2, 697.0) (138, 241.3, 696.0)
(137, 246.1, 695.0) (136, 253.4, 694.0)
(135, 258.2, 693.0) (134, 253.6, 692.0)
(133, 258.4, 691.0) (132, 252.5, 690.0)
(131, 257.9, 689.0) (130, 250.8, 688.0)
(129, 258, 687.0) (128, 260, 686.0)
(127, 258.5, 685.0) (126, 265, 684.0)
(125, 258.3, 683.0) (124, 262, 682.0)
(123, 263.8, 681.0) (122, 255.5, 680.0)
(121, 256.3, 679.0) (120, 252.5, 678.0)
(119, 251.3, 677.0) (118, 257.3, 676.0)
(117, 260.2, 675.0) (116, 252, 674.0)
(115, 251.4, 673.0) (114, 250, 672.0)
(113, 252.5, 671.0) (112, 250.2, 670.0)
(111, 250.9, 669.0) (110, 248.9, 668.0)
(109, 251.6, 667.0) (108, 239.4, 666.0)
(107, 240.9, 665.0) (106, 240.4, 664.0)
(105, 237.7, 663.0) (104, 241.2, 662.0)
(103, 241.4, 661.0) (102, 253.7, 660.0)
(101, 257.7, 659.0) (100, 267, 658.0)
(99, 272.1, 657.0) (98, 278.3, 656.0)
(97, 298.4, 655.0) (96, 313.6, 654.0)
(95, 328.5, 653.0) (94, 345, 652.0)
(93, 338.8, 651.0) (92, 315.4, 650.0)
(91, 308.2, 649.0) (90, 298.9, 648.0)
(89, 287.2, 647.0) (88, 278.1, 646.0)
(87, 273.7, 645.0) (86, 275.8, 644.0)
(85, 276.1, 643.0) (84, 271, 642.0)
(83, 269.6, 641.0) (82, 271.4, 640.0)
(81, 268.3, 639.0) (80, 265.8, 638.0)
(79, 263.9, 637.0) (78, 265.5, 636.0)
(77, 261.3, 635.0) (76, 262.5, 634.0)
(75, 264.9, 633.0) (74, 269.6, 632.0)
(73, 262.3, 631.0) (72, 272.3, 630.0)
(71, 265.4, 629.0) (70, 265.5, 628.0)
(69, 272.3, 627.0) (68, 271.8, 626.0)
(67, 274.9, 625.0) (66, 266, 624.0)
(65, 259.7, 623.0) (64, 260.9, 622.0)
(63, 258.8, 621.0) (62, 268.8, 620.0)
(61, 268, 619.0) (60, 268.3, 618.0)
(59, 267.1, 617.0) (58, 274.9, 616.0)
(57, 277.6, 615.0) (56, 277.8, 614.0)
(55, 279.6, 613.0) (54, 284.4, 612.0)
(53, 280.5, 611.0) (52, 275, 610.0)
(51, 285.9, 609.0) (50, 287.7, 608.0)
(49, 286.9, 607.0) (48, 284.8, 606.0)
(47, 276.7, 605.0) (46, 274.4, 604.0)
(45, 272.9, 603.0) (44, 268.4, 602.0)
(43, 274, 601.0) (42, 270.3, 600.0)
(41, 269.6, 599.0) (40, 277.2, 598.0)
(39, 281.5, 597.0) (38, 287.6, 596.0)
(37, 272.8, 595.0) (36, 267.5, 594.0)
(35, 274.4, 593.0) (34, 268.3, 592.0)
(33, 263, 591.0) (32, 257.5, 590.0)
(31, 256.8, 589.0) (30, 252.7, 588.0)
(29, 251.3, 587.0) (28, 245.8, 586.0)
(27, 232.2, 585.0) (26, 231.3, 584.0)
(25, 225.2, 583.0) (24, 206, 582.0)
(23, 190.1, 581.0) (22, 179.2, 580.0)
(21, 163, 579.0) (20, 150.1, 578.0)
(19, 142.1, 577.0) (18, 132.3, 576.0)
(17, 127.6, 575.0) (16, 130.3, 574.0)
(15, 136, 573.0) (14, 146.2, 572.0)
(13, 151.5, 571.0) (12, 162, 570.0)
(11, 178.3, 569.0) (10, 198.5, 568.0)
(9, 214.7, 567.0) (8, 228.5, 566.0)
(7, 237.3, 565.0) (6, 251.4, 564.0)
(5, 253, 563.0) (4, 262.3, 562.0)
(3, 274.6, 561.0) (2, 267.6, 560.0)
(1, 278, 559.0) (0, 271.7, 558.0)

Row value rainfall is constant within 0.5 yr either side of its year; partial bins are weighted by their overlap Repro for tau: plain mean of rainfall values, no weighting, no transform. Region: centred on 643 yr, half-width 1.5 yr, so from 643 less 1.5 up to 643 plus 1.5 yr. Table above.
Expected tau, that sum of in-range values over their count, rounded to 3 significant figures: 274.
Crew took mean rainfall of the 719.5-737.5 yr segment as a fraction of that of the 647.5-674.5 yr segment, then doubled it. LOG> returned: 1.78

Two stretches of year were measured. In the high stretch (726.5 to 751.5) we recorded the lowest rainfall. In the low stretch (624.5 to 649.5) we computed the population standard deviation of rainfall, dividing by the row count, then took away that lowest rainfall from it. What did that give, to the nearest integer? -225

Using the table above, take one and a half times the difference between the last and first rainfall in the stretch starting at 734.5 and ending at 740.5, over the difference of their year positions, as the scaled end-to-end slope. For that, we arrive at -1.3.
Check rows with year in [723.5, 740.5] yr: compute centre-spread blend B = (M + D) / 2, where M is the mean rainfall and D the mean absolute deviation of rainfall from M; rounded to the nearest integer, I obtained 126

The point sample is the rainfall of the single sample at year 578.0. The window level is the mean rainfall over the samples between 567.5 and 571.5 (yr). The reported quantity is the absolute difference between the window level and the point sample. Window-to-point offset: 22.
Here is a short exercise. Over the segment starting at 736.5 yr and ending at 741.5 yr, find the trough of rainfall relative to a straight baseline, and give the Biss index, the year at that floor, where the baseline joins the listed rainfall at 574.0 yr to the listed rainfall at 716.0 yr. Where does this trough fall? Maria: 737.0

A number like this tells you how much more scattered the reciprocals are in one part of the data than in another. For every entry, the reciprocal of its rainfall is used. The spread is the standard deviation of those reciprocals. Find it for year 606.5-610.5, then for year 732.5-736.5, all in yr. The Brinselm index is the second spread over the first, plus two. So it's 3.1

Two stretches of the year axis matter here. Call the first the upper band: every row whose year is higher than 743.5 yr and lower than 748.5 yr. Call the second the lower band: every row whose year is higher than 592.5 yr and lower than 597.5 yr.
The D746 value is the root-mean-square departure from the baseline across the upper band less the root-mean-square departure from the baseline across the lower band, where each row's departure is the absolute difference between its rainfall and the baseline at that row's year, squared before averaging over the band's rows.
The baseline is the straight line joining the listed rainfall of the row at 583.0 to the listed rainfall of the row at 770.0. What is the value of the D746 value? -21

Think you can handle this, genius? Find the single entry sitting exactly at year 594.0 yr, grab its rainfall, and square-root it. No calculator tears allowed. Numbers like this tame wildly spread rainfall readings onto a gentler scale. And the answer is 16.4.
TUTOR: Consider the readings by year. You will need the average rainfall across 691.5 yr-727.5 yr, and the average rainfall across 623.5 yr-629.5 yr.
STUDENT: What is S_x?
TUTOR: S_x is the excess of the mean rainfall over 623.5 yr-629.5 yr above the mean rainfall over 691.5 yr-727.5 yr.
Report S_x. 30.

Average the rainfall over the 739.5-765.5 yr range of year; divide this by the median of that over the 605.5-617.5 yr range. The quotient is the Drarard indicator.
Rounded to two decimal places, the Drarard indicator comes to 0.85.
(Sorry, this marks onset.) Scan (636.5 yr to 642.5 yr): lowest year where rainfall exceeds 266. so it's 639.0 yr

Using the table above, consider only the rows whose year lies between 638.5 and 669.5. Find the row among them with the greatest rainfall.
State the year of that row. 652.0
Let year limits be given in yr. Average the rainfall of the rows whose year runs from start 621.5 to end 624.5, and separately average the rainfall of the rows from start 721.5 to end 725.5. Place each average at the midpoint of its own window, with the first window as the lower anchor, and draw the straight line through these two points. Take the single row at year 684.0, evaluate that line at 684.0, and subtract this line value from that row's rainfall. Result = 21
